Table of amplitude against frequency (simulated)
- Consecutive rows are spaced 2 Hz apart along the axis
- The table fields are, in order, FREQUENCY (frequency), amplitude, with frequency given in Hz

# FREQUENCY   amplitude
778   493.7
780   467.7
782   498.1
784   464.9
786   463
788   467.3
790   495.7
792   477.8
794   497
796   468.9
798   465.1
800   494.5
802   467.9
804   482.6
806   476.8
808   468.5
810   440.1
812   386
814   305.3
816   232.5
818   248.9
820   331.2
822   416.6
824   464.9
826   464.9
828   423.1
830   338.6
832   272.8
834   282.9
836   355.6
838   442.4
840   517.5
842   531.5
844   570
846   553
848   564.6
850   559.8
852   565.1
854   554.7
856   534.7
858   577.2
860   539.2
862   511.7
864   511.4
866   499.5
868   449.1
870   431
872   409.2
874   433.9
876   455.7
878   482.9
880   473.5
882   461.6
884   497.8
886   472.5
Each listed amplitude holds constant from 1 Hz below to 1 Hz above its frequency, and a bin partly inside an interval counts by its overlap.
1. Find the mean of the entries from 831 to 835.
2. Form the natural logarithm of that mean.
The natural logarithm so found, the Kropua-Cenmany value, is 5.63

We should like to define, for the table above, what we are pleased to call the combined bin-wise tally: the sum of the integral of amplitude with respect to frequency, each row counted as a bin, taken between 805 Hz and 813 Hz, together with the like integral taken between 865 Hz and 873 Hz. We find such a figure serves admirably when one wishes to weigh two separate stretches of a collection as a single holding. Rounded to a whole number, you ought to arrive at 7120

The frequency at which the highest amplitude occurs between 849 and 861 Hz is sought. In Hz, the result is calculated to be 858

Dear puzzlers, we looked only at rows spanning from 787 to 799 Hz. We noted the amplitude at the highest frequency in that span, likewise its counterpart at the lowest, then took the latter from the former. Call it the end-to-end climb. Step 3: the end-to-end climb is -2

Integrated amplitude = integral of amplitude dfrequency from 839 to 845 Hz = 3238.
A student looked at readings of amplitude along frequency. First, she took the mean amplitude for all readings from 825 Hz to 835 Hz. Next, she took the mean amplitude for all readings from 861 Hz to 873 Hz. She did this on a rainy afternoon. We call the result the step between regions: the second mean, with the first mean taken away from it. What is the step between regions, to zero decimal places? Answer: 112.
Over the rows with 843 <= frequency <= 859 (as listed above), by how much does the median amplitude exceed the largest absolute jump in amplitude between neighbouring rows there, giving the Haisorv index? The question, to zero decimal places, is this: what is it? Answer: 520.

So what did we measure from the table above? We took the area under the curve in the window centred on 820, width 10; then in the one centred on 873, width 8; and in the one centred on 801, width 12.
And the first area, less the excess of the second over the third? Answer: 5640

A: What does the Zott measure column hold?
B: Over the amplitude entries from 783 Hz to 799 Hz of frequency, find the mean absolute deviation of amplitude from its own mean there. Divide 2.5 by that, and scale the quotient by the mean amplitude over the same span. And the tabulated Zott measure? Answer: 104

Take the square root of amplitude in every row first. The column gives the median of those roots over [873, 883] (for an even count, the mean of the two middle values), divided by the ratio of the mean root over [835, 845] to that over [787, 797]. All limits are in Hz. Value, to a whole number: 22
